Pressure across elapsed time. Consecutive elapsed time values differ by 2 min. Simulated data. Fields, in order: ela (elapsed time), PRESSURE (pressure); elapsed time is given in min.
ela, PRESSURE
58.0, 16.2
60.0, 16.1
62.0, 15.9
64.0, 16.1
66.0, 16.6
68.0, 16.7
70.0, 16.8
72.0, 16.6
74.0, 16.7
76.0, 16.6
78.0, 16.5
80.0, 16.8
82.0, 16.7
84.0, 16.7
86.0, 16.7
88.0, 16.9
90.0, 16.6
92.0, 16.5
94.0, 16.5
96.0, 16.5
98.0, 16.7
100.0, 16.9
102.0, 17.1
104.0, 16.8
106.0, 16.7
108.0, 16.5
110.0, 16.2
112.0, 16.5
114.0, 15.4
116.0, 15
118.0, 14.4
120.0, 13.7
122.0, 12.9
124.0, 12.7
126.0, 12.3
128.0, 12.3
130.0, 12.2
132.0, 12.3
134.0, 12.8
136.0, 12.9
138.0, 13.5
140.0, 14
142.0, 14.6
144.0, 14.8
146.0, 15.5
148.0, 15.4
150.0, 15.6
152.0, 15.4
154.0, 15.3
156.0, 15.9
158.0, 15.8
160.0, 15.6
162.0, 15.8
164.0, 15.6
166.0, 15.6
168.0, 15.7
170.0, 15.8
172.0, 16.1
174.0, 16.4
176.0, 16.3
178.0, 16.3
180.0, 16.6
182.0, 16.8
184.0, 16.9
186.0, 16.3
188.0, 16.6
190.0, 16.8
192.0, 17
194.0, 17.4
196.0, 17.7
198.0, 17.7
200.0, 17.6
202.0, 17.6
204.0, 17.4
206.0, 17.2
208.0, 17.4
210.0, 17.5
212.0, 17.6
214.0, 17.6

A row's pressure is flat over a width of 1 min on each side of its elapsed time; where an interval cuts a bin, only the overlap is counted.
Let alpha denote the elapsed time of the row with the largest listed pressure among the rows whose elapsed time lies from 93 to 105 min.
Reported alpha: 102.0 min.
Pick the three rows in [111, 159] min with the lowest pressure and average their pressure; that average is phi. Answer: 12.3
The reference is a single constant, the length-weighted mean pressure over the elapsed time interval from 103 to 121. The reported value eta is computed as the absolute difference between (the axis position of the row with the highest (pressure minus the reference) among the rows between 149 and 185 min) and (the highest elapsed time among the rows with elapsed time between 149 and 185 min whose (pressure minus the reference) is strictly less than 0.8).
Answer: 6 min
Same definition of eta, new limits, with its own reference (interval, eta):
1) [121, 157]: 0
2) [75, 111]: 8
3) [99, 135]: 32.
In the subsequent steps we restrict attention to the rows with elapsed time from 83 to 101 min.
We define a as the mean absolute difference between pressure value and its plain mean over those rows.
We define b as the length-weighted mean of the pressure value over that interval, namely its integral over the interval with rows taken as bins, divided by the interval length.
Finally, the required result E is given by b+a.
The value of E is 16.8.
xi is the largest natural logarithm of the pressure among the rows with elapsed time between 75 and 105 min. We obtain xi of 2.84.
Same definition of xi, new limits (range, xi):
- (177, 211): 2.87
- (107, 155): 2.80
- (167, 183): 2.82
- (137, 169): 2.77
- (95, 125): 2.84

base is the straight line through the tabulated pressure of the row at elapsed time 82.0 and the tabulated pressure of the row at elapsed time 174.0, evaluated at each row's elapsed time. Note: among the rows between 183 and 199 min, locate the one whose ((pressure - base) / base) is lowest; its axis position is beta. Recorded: 186.0 min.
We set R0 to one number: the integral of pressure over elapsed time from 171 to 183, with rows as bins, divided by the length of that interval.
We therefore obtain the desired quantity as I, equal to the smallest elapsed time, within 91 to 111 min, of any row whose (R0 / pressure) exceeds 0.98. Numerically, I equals 92.0 min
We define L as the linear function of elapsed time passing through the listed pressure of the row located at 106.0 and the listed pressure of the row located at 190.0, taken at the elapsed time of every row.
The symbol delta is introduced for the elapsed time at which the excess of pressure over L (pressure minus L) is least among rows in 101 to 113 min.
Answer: 110.0 min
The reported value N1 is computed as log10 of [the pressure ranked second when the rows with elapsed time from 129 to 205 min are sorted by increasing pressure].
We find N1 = 1.09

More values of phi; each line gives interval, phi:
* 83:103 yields 16.5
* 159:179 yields 15.6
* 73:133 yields 12.3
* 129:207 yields 12.4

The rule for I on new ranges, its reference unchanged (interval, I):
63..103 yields 64.0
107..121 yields 108.0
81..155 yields 82.0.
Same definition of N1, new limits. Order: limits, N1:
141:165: 1.17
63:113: 1.21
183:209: 1.22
